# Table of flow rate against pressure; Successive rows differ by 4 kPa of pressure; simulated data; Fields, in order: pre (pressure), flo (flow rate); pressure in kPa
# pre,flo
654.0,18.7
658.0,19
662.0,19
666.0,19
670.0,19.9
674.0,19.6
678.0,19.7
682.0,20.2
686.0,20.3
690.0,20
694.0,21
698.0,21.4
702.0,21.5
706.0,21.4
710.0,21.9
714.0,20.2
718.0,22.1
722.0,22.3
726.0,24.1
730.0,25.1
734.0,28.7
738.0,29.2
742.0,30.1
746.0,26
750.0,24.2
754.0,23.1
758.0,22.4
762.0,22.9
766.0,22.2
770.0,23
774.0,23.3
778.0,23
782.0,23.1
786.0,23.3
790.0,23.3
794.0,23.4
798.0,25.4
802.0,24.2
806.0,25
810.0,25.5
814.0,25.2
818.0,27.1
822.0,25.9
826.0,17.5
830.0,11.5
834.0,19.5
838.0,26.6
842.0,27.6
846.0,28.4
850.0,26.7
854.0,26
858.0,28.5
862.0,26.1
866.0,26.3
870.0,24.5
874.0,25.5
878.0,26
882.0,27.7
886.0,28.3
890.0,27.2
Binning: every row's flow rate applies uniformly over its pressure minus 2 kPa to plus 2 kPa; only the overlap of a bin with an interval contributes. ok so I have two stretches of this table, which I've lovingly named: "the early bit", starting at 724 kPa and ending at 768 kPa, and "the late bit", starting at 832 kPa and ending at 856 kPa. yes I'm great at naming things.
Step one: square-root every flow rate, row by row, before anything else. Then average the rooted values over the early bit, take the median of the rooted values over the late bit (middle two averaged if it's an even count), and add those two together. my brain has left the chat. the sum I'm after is 10.2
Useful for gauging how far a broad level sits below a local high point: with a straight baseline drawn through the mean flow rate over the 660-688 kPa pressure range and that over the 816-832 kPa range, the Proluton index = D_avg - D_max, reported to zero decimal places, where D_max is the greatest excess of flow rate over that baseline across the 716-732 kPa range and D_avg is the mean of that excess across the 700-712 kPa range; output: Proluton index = -3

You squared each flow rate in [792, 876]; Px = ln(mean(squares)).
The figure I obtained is 6.43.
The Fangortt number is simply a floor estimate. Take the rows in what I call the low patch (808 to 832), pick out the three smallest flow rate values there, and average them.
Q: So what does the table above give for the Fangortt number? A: 18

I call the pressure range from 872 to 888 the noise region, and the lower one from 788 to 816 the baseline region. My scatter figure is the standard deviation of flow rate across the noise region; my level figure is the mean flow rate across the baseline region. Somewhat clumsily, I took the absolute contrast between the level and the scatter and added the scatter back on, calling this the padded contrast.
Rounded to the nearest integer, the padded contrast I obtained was 25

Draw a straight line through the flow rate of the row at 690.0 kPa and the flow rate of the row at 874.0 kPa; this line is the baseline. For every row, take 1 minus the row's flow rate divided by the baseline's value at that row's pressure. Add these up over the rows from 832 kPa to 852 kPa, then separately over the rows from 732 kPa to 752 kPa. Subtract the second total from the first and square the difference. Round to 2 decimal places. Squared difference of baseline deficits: 1.37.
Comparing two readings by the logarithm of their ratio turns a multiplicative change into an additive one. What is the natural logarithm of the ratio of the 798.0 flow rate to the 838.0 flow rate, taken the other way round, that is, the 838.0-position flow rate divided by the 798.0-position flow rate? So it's 0.046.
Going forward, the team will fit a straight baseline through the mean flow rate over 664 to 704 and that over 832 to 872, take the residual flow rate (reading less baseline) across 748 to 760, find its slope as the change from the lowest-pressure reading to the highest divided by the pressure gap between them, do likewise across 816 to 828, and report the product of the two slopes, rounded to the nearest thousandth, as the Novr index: 0.320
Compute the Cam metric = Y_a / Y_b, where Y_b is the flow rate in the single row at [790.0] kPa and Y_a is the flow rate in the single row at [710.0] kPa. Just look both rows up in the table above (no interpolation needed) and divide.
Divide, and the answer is 0.94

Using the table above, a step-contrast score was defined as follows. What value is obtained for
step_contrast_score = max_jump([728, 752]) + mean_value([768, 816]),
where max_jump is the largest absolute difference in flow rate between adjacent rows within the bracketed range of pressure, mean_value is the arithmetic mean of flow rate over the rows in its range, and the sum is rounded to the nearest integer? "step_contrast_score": 28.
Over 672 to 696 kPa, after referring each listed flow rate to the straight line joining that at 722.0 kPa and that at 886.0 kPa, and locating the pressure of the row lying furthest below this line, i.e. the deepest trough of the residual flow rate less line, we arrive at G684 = 690.0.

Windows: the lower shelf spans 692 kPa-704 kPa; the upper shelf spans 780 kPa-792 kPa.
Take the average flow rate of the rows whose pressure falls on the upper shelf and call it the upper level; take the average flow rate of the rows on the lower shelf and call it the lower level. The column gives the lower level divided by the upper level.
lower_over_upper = 0.92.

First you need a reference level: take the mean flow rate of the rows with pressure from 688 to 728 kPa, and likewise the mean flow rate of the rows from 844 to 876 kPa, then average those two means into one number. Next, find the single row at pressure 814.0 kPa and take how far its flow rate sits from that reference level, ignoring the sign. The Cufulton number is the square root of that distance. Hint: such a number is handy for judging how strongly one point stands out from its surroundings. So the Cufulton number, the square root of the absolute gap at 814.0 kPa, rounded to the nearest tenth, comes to 1.1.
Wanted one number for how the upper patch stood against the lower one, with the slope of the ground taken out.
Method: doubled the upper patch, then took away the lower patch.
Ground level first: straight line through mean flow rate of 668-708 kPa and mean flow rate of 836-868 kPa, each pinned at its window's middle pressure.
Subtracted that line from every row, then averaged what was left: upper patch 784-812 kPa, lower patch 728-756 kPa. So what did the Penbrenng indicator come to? -5.13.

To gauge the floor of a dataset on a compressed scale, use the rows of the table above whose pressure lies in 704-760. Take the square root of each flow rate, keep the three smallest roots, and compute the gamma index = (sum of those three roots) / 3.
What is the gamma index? 4.60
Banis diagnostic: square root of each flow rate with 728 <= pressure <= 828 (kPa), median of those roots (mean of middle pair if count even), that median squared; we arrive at 24.2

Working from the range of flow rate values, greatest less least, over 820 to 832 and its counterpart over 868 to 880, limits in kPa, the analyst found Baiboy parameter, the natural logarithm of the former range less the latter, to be 2.6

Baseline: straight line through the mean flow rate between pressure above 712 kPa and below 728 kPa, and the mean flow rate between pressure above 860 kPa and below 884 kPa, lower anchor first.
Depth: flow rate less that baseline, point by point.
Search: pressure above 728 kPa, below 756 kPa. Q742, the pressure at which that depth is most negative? 754.0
